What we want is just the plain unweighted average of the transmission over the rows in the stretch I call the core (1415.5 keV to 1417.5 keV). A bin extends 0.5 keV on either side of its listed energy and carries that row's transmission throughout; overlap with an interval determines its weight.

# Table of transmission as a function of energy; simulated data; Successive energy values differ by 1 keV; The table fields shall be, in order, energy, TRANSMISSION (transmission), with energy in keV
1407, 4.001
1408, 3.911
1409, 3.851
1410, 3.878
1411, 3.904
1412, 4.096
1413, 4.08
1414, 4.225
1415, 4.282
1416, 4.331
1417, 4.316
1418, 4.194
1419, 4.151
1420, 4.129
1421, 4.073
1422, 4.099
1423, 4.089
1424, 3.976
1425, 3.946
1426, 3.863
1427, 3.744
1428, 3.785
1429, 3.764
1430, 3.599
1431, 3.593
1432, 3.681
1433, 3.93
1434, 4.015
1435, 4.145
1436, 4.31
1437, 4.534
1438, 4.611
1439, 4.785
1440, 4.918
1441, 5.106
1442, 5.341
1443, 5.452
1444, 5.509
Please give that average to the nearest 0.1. 4.3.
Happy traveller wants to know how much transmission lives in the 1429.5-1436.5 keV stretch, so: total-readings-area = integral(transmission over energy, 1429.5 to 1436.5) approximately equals 27.3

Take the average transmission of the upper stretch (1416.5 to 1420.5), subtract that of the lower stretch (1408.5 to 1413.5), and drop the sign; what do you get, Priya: 0.2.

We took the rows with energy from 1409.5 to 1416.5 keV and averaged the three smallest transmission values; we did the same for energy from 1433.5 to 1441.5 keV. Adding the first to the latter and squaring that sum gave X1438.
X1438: 65.8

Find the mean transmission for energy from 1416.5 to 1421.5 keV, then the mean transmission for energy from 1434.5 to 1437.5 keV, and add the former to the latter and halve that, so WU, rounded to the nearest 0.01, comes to 4.25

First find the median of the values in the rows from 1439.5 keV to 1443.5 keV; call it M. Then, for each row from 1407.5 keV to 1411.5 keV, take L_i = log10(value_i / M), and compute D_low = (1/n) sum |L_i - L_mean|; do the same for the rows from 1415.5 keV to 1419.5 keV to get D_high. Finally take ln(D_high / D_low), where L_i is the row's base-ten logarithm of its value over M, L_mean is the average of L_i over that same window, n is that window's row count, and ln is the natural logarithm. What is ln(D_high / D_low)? 1.2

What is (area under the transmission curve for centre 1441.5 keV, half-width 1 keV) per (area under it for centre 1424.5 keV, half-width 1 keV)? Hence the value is 1.32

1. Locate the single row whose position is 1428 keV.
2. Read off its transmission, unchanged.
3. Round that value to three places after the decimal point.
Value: 3.785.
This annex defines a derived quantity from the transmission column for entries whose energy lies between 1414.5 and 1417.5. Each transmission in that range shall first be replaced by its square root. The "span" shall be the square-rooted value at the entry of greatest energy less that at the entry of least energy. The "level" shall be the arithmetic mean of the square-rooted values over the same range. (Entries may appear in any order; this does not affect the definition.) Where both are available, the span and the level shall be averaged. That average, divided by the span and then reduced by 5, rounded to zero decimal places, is 122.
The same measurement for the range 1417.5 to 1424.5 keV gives -23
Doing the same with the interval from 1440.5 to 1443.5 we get 11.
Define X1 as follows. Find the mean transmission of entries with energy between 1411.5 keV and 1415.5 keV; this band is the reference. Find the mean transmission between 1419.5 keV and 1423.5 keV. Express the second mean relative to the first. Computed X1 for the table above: 0.98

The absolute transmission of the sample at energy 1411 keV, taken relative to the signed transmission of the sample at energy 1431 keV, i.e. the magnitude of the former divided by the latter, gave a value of 1.09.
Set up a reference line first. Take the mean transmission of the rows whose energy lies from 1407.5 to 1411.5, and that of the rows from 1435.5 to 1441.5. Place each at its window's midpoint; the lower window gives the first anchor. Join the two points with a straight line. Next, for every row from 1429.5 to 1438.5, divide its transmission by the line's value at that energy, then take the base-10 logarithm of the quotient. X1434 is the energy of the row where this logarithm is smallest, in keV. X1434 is 1431 keV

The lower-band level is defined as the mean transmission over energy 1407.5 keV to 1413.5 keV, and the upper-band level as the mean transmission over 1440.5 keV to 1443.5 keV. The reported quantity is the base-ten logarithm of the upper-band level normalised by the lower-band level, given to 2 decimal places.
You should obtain 0.13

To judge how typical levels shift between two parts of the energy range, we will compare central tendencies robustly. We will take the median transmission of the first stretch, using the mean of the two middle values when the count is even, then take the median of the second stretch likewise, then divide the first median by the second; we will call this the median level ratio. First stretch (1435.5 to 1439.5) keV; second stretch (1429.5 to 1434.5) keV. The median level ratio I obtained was 1.24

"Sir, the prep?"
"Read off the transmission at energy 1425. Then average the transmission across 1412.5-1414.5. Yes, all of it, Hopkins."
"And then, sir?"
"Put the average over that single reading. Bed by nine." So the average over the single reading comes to 1.05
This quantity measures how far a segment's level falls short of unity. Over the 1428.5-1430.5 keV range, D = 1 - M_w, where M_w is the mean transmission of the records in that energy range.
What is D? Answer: -2.68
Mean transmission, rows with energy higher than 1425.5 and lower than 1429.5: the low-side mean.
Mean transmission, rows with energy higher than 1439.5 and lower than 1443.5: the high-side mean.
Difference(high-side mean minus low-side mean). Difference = 1.4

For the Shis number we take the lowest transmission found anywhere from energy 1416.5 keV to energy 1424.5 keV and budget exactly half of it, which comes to 1.99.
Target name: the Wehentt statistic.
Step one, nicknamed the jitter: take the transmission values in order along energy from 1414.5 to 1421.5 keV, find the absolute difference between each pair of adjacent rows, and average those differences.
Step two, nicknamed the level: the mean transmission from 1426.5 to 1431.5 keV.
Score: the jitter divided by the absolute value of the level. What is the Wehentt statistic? 0.014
